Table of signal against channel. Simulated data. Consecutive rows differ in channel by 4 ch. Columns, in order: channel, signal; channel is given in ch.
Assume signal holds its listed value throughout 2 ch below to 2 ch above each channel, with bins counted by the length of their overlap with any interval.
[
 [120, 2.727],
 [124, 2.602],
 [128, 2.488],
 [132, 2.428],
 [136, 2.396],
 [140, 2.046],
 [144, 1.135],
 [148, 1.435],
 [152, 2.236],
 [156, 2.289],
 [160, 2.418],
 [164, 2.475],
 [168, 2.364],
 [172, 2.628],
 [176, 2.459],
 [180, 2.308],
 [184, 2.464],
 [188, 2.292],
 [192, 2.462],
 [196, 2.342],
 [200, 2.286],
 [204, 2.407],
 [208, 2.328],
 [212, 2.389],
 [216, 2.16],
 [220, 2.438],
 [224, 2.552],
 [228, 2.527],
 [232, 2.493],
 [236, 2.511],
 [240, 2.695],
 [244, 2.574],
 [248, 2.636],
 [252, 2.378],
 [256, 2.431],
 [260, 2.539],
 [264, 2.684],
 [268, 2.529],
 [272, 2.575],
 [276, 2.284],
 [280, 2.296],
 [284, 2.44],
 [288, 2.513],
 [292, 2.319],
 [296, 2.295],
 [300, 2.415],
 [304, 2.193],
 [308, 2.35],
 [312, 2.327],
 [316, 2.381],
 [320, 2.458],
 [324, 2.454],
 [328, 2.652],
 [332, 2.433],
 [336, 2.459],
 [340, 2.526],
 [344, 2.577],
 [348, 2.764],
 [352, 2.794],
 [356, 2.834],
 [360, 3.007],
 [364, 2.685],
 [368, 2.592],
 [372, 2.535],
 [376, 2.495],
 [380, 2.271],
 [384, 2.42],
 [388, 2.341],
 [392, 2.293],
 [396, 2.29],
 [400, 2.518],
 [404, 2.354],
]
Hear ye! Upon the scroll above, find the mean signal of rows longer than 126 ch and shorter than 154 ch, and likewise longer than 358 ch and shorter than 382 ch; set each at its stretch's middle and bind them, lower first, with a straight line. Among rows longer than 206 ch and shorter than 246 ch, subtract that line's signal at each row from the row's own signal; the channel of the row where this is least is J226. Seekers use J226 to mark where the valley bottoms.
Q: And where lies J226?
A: 216 ch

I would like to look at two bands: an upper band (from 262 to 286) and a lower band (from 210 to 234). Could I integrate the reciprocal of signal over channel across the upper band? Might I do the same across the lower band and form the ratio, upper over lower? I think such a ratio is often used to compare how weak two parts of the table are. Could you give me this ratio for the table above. 0.98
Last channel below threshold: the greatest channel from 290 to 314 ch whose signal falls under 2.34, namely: 312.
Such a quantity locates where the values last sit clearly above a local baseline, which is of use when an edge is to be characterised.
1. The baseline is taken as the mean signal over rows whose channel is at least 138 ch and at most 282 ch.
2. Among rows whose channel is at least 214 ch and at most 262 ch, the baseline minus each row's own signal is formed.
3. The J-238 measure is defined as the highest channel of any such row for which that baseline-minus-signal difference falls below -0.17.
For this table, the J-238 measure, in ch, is 260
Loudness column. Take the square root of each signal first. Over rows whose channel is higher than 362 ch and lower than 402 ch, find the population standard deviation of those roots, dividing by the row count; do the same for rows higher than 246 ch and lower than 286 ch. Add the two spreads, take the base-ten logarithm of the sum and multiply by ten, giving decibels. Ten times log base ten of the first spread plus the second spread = -10.7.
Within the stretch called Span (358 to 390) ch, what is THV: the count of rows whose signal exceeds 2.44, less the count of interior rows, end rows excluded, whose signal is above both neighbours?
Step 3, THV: 4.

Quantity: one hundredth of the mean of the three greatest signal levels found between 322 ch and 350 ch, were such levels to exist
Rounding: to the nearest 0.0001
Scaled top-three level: 0.0266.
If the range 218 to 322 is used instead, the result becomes 0.0267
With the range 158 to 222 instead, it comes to 0.0252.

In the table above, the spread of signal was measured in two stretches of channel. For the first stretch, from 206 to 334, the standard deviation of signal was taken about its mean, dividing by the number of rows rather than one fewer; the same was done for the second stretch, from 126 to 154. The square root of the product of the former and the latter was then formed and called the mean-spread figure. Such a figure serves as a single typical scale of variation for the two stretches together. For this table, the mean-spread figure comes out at 0.255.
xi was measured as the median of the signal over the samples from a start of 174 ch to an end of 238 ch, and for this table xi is 2.42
